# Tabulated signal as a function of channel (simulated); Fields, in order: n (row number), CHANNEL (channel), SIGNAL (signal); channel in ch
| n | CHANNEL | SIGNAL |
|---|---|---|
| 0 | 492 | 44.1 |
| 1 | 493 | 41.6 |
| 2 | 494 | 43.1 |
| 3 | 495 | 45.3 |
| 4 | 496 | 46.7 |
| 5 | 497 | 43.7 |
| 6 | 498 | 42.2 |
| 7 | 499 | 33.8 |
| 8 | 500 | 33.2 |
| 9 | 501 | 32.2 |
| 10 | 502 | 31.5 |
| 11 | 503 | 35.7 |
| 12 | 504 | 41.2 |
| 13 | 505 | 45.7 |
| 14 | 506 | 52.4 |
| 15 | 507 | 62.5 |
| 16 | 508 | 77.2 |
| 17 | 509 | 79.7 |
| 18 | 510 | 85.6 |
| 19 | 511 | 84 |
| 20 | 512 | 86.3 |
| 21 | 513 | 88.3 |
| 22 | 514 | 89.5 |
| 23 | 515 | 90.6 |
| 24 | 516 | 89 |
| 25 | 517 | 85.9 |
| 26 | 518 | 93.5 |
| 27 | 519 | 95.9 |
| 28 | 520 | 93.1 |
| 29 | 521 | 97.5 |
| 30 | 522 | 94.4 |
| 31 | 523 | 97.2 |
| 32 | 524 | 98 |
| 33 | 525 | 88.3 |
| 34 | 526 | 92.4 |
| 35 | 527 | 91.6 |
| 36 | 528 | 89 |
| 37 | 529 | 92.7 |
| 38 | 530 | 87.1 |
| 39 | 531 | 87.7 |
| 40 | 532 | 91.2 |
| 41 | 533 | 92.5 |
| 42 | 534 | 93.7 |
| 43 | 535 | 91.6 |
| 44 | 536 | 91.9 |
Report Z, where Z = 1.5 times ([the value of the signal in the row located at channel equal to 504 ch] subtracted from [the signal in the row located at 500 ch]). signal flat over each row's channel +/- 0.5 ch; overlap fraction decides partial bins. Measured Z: -12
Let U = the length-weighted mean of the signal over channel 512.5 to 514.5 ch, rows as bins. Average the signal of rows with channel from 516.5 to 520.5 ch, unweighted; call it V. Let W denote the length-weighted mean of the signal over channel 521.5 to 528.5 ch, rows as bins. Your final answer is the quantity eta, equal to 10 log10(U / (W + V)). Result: -3.2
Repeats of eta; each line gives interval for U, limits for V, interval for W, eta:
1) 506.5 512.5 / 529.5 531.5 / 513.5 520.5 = -3.5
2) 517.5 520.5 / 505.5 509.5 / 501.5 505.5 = -0.5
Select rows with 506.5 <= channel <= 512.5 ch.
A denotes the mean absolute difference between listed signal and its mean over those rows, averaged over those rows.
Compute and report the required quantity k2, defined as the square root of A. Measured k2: 2.50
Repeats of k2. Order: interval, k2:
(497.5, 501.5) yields 1.85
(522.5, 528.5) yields 1.80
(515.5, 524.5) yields 1.75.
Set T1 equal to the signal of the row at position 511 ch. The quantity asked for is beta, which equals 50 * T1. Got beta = 4200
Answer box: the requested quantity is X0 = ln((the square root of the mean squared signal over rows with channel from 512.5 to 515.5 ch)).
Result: 4.5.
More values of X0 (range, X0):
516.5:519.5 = 4.5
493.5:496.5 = 3.8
